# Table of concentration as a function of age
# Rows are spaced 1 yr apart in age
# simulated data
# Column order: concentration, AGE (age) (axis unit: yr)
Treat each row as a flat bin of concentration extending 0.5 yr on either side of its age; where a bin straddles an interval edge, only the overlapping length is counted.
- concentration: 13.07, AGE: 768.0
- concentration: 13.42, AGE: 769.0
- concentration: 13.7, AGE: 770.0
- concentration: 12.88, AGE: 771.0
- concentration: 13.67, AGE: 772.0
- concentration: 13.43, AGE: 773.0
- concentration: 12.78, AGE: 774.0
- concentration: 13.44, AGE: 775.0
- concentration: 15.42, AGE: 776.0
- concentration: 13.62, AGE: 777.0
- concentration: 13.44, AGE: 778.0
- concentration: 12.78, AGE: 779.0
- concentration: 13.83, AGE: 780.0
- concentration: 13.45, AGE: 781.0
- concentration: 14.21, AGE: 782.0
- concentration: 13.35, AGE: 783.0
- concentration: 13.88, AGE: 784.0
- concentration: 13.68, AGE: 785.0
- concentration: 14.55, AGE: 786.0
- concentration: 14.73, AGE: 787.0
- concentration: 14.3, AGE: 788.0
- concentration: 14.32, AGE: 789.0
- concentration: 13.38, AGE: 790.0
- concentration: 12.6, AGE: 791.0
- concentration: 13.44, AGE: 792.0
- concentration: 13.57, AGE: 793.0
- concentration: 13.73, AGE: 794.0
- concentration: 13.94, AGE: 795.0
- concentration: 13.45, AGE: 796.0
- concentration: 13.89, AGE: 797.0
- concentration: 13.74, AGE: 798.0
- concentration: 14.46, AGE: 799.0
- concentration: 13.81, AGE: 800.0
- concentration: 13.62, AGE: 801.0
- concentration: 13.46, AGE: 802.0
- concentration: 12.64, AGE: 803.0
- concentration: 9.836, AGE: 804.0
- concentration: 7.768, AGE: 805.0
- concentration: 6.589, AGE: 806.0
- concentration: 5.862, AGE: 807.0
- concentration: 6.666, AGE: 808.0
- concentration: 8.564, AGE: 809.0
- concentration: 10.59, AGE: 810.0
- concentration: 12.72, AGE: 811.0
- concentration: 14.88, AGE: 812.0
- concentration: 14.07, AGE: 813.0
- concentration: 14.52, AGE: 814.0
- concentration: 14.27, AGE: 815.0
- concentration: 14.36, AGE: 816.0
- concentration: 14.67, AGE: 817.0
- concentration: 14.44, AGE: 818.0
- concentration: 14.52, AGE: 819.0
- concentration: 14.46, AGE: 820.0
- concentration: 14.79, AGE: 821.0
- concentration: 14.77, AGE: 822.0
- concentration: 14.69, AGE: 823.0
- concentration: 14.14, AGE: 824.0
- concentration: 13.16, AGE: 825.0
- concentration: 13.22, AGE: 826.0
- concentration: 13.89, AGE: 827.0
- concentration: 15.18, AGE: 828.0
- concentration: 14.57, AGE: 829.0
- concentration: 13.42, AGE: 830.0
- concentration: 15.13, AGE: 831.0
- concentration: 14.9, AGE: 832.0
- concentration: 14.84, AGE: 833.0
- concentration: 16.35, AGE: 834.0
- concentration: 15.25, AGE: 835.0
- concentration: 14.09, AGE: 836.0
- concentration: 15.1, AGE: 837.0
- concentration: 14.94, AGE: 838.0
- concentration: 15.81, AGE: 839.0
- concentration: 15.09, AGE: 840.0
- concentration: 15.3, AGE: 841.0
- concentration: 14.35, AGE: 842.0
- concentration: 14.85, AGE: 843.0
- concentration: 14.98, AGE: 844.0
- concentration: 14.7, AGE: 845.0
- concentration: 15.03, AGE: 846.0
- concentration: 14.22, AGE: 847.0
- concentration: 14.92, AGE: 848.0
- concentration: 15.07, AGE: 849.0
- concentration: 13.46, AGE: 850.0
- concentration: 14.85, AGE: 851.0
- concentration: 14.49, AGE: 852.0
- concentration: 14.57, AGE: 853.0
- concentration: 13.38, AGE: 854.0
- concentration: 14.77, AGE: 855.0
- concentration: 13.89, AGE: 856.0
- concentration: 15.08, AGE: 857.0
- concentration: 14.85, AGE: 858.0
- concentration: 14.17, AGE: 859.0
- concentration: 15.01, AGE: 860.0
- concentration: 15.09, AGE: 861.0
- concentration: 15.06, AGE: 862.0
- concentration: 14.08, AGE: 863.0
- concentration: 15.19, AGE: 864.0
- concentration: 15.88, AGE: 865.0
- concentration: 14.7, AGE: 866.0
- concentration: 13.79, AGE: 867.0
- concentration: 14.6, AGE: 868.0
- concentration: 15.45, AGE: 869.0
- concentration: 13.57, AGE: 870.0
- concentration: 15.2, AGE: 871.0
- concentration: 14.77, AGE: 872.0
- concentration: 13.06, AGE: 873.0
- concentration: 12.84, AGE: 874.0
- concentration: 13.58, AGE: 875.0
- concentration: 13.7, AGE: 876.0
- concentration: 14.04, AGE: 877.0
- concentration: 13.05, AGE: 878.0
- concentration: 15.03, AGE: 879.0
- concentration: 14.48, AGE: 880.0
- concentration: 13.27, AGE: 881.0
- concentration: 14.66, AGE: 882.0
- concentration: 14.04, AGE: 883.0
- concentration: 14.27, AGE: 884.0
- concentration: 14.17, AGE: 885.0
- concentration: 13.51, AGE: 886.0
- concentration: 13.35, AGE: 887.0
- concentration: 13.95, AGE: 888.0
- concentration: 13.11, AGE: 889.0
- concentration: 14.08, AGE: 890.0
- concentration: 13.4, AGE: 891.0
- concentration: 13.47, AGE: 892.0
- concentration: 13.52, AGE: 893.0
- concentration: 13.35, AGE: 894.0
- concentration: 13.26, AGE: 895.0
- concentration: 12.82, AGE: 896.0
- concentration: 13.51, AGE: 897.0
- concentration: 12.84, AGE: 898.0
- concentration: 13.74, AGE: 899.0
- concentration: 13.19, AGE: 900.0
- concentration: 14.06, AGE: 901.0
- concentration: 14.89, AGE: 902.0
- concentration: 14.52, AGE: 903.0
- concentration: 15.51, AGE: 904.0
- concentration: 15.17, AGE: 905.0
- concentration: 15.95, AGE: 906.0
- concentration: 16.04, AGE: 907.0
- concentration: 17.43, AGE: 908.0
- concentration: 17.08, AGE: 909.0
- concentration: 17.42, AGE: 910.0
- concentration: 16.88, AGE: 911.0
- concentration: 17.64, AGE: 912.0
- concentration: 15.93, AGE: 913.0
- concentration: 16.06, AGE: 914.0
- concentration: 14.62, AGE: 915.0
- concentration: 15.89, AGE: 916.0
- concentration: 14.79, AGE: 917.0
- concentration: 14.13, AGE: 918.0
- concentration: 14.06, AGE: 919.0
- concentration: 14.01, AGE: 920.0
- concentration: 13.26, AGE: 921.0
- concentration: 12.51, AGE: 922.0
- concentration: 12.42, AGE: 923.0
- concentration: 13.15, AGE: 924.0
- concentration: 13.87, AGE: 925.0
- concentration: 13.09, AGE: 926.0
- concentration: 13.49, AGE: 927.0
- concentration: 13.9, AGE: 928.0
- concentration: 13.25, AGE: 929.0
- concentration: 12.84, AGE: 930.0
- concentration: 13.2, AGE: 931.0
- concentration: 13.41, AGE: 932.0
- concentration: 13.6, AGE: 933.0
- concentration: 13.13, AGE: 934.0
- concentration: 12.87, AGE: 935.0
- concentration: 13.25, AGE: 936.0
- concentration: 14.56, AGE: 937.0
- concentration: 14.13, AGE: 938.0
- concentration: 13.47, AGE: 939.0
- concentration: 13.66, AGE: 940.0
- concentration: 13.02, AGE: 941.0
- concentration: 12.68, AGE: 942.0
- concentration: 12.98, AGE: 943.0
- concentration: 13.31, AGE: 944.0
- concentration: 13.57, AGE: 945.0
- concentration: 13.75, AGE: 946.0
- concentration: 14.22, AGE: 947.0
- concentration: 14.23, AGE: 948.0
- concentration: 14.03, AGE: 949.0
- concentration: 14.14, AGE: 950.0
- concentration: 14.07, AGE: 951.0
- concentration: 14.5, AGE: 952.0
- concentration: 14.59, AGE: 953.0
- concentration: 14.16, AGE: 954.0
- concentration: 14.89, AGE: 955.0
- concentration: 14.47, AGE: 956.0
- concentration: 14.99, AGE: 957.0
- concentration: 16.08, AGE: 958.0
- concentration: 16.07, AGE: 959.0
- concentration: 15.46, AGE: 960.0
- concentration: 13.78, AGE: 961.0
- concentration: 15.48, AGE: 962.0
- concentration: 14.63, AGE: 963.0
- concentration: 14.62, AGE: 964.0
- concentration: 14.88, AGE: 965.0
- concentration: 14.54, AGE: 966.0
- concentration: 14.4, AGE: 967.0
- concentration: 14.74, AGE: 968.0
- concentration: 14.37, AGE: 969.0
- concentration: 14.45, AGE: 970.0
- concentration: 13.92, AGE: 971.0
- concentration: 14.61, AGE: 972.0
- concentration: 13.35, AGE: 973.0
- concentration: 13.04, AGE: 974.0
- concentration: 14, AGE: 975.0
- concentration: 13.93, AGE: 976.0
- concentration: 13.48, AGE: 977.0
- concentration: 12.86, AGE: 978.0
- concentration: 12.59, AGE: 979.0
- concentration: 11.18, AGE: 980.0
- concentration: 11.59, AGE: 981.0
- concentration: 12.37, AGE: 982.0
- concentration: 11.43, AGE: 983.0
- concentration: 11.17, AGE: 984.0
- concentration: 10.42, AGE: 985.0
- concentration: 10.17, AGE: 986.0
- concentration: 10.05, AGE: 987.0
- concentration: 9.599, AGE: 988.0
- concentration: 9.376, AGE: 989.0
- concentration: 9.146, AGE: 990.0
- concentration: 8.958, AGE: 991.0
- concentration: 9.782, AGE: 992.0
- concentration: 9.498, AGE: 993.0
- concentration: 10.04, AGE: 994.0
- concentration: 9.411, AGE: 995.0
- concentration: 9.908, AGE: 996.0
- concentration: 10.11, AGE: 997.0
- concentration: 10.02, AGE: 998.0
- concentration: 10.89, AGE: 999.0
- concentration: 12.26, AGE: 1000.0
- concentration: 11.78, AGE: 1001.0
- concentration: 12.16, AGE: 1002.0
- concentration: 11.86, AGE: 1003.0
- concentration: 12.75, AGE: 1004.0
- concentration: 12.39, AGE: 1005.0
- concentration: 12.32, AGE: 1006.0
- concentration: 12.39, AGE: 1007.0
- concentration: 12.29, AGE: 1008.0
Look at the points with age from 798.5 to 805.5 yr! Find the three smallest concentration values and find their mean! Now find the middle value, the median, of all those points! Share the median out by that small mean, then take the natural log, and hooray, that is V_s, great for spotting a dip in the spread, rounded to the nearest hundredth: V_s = 0.29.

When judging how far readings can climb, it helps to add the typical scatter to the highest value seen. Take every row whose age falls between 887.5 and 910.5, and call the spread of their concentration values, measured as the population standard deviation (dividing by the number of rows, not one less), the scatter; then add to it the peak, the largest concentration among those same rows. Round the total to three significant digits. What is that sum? 18.9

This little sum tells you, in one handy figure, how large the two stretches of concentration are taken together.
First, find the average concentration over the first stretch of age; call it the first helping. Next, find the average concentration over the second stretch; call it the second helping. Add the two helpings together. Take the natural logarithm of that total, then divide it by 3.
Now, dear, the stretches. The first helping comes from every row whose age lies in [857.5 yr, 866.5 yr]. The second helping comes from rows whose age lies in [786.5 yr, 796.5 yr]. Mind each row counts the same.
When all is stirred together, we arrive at 1.12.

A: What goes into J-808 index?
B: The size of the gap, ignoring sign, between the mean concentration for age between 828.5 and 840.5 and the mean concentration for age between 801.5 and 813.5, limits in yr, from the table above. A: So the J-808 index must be 4.7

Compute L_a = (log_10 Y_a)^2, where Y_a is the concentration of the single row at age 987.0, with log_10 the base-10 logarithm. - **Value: 1.00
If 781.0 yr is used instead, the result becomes 1.27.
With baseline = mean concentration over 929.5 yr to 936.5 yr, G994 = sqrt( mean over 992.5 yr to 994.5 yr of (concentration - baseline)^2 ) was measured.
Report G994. 3.4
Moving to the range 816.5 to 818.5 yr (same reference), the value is 1.4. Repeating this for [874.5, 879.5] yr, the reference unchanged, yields 1.0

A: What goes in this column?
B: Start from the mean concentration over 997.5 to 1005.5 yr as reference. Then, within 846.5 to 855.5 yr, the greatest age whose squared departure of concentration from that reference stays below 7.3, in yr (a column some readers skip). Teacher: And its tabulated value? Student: 854.0 yr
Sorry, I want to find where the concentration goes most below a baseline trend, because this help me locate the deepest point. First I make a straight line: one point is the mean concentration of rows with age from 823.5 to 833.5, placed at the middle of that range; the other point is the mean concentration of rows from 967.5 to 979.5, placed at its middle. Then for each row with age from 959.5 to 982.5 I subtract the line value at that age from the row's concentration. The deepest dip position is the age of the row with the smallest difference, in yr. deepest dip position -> 980.0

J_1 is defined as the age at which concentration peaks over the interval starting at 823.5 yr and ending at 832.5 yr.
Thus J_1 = 828.0 yr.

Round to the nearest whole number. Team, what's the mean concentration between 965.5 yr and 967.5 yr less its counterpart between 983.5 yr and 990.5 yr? 4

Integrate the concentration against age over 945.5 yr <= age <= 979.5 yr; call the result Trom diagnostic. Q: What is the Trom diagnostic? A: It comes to 487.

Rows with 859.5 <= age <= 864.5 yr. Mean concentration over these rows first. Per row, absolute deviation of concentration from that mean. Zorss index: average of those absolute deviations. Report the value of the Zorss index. 0.32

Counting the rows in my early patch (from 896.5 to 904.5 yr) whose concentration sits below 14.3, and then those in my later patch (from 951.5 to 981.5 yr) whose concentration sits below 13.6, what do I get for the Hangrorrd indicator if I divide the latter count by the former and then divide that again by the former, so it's 0.280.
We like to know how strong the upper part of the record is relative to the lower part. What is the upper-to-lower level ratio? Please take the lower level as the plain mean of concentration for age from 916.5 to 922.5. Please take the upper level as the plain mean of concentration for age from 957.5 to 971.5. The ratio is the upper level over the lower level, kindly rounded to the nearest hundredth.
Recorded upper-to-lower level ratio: 1.07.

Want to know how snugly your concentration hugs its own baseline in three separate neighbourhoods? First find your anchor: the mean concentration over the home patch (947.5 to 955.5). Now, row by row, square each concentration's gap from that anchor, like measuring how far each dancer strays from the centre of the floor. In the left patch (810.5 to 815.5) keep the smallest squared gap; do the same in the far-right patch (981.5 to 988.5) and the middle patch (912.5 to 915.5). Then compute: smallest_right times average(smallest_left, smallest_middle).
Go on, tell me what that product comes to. 0.171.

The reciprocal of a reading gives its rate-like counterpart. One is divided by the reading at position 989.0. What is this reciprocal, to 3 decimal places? 0.107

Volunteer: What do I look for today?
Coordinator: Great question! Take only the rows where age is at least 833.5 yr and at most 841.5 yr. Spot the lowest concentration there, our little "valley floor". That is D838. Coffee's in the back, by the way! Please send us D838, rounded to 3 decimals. 14.090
